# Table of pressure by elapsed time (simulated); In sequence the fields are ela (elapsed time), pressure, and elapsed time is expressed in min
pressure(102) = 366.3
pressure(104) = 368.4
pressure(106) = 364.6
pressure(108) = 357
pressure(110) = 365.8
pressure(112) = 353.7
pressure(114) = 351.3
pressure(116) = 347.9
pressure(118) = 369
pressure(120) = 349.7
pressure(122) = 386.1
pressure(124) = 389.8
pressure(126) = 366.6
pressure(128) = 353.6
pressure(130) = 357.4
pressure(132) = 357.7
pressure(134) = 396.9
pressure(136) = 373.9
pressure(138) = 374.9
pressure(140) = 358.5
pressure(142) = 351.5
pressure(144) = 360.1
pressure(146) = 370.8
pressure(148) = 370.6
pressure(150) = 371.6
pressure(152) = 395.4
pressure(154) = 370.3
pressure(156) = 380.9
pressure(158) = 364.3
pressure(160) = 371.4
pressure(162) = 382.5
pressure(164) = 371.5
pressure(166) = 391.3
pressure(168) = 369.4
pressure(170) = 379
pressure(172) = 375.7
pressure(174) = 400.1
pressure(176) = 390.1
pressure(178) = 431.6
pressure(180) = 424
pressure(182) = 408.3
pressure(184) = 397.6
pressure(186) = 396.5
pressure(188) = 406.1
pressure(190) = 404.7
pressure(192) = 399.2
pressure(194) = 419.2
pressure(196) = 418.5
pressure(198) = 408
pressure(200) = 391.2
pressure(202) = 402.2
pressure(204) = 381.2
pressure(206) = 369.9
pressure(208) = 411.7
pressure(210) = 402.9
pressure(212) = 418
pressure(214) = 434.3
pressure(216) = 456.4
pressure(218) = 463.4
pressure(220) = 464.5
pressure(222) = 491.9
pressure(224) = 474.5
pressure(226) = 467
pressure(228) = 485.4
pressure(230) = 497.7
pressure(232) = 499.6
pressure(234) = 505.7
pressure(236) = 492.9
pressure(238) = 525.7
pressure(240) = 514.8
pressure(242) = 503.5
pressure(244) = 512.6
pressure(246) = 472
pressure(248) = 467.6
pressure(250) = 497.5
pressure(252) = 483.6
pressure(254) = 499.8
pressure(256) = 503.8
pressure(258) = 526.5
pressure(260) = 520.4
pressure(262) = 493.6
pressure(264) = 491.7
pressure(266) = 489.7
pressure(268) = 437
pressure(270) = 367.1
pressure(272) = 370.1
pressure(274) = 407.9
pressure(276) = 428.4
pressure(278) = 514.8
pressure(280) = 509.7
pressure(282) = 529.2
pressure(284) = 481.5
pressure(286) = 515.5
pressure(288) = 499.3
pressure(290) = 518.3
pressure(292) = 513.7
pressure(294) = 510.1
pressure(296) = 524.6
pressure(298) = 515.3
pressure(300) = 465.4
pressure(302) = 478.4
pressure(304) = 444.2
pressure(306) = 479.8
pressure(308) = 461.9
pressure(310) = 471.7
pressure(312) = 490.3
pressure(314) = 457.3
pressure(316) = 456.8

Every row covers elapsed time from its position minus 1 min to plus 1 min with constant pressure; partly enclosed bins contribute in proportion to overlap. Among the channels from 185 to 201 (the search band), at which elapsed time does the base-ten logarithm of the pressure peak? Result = 194 min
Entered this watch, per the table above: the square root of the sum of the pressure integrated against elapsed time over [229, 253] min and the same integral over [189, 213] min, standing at 147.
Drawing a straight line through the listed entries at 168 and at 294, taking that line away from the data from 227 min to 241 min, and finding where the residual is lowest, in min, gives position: 236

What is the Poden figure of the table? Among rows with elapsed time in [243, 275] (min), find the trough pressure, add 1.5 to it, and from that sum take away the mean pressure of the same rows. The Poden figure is -103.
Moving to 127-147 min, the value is -13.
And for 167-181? -25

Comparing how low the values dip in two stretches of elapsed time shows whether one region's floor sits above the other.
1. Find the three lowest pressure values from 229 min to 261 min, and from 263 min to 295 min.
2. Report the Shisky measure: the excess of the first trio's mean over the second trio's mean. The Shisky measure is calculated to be 93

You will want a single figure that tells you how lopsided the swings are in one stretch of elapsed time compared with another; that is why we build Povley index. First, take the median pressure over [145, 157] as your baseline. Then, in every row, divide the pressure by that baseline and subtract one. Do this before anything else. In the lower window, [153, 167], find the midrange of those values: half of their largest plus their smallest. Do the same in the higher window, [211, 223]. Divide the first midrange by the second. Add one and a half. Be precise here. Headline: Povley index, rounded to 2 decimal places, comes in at 1.58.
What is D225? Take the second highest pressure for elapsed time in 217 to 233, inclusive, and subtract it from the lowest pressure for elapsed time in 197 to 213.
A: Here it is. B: -128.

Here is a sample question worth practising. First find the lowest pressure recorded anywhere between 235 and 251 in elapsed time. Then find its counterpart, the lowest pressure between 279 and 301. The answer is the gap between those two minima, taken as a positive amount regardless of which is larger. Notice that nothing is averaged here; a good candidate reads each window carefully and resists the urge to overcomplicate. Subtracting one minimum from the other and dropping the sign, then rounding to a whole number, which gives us 2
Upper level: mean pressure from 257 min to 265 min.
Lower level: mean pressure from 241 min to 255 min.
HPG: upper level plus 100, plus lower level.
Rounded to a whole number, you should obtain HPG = 1099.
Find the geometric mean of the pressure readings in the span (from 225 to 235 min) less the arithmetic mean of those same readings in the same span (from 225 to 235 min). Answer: -0.19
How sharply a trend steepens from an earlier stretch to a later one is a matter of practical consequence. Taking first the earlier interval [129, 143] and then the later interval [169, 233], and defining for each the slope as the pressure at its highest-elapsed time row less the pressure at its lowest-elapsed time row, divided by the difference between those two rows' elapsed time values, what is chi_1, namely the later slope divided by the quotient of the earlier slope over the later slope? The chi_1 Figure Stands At -7.7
